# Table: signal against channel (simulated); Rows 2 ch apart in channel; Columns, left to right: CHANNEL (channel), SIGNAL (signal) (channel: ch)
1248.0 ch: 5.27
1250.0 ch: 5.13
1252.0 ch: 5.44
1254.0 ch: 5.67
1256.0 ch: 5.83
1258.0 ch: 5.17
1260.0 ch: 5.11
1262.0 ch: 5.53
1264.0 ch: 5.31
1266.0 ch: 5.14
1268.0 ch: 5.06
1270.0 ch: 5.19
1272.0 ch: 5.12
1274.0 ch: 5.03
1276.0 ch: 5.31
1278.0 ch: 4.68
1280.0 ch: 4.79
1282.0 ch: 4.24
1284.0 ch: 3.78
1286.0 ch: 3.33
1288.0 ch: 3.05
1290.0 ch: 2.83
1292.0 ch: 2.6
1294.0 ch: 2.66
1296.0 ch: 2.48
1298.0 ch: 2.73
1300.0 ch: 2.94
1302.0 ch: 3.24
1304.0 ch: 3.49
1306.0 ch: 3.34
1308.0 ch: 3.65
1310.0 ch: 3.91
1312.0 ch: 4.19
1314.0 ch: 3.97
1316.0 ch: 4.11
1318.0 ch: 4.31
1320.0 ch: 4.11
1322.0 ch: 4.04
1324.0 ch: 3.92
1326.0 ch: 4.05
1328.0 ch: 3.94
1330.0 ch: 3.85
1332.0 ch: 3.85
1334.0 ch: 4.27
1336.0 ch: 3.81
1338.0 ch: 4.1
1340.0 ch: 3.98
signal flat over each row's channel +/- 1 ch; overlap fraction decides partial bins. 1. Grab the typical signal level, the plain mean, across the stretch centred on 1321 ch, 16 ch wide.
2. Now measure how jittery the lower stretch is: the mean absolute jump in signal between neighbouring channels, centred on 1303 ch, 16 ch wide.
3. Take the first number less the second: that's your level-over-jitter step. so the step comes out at 3.81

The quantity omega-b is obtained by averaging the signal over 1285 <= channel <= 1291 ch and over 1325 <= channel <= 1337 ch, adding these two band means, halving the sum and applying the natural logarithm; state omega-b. 1.26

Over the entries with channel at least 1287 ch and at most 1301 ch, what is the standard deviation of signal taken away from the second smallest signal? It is 2.4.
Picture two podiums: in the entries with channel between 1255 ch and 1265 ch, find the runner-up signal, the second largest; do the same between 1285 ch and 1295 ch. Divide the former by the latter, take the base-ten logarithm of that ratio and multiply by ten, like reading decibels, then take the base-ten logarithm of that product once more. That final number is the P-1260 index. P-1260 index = 0.4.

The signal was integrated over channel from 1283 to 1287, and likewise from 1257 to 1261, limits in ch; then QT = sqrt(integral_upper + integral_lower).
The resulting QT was 5.90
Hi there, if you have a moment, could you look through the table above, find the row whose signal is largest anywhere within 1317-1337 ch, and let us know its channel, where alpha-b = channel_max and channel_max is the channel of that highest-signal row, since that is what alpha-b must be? 1318.0 ch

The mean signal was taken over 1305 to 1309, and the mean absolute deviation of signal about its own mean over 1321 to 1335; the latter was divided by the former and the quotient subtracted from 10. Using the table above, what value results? 9.97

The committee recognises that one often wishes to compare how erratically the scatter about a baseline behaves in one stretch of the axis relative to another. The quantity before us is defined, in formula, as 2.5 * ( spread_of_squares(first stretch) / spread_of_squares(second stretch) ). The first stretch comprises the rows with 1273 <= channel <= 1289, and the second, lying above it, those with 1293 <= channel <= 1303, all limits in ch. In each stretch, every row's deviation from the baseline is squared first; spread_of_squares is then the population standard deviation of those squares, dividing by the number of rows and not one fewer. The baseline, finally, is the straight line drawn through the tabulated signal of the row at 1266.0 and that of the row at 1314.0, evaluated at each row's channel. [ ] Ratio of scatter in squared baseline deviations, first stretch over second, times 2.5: 2.3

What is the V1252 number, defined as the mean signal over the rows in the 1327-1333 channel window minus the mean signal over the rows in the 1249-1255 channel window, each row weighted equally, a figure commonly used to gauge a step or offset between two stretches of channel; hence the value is -1.5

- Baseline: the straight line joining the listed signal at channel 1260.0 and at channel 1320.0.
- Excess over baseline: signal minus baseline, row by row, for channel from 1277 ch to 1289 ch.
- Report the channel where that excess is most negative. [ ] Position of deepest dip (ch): 1288.0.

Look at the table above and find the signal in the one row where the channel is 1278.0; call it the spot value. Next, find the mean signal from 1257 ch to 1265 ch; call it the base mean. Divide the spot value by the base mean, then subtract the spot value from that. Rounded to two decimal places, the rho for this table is -3.79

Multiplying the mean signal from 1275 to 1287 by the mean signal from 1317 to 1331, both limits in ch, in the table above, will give 18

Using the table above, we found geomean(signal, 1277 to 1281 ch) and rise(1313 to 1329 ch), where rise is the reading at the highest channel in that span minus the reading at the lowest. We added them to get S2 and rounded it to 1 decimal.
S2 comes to 4.7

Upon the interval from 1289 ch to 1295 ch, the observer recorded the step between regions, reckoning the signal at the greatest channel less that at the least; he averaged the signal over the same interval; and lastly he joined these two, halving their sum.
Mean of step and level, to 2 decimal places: 1.26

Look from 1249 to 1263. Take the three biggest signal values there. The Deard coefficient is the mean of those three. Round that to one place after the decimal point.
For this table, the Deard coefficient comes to 5.7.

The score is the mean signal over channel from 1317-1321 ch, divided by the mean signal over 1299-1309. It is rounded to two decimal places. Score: 1.26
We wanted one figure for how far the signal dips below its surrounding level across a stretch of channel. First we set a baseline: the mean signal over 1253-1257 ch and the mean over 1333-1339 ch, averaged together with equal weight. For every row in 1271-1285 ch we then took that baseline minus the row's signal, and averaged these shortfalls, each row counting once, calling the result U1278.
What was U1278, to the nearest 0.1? 0.2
